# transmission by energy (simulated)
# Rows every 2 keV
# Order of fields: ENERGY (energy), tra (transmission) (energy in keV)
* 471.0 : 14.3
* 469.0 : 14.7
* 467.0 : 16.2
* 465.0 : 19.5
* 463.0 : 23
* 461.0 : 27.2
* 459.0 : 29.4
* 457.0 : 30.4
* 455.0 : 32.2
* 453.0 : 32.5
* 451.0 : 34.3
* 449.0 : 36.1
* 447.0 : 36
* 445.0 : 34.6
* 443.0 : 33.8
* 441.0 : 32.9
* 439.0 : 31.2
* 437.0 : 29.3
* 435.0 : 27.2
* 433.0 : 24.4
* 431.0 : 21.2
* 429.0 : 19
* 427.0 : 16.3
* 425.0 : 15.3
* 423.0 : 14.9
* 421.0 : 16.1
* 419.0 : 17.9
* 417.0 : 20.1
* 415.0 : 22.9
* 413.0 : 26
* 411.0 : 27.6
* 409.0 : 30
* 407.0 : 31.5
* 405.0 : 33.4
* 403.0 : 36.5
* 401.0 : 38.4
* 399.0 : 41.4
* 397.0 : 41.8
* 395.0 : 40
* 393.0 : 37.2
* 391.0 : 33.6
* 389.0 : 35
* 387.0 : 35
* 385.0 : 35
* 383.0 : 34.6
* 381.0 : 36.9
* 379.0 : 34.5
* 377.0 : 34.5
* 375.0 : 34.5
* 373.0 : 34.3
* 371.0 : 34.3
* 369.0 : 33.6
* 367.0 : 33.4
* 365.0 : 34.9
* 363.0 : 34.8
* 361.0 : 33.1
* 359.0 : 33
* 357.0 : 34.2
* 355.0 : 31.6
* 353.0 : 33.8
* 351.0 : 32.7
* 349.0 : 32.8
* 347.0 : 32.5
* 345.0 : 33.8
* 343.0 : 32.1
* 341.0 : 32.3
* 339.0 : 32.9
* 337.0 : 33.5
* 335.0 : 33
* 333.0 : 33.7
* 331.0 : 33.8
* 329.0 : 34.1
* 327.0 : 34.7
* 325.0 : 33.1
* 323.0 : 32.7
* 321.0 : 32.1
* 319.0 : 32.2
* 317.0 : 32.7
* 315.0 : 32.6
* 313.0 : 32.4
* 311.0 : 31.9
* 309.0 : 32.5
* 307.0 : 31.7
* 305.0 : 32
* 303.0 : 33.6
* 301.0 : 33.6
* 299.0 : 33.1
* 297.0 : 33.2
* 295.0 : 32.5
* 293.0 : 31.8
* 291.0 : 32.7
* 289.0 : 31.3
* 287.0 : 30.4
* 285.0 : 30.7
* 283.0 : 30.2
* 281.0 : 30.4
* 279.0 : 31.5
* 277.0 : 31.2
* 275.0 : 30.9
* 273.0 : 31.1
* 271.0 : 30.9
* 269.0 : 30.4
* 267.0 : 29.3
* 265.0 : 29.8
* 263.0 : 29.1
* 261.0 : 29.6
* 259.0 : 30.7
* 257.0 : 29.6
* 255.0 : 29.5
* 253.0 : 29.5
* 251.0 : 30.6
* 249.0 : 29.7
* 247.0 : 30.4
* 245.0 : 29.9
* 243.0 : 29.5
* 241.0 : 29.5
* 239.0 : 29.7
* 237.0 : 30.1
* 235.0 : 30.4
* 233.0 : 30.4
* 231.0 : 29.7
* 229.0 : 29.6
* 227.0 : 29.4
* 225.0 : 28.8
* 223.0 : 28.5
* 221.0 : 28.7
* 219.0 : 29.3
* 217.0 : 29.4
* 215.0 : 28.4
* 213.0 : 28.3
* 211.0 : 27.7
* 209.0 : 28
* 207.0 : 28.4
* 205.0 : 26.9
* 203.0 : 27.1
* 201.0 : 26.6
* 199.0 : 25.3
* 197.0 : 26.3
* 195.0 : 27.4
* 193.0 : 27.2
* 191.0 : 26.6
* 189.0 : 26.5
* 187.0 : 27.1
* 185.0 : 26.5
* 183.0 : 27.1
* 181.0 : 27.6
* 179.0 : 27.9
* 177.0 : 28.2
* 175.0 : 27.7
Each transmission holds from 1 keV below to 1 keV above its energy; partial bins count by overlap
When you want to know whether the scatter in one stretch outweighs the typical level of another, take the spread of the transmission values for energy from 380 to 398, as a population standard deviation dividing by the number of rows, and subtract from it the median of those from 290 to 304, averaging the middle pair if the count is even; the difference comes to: -31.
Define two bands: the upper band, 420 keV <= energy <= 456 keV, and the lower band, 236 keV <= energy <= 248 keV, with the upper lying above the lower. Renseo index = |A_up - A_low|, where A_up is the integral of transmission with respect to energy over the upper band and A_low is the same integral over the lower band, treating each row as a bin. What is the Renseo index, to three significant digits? 616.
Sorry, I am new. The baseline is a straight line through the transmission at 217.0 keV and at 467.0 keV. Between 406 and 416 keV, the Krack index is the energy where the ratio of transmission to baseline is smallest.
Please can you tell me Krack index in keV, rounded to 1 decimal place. 415.0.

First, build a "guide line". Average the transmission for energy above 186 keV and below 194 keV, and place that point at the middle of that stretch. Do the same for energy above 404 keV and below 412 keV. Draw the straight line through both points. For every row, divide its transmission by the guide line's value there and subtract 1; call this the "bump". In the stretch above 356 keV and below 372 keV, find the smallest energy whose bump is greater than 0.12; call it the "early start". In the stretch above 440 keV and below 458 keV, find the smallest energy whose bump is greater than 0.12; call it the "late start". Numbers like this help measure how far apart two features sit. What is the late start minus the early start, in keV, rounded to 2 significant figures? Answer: 90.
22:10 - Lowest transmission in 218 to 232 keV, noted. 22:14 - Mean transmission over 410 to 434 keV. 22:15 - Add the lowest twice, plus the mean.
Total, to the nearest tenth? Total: 77.1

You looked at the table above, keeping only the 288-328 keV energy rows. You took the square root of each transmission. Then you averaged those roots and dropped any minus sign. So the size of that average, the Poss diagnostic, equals 5.71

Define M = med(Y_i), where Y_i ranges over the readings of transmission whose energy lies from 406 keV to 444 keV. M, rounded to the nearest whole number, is 24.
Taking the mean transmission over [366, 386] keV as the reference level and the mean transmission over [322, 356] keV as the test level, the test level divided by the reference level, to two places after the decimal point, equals 0.96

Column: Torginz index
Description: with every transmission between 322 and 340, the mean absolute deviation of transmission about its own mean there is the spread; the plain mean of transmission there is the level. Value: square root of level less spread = 5.74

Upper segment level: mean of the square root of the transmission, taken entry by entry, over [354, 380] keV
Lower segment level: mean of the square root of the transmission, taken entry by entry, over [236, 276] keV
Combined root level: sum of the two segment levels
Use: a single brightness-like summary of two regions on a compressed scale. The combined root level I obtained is 11.3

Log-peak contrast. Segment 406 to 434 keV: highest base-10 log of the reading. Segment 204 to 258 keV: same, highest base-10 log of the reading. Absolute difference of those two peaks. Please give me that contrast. 0.01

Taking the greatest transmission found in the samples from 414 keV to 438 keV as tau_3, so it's 29.3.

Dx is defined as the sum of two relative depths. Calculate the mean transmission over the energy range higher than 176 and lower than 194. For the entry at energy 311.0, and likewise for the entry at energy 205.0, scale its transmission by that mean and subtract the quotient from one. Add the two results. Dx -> -0.16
